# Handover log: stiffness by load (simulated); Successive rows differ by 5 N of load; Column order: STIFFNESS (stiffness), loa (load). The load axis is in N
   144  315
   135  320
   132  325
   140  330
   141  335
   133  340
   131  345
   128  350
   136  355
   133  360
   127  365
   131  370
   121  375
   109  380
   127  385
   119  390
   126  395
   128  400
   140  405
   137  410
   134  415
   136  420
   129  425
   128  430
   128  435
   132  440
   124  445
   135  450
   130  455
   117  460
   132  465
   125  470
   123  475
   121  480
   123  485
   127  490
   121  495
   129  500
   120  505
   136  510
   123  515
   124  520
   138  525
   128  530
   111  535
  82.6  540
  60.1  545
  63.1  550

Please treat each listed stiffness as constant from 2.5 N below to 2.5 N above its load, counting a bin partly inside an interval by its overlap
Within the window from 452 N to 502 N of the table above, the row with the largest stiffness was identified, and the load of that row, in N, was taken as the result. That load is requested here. 465 N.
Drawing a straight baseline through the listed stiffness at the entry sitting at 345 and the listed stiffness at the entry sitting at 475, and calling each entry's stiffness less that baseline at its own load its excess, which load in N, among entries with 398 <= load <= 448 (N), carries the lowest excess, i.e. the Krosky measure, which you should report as 445 N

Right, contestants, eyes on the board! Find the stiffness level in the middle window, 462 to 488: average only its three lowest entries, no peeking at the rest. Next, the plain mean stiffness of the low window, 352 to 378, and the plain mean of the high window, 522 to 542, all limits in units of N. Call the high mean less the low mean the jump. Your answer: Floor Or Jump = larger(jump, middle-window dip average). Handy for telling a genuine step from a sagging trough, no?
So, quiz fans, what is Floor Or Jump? 122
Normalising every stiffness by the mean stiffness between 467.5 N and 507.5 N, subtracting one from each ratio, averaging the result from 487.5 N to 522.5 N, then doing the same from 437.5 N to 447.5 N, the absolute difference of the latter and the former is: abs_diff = 0.02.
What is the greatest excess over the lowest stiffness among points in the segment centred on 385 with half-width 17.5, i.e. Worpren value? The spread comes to 22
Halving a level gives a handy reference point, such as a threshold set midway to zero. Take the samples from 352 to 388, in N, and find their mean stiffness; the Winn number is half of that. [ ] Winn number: 63.1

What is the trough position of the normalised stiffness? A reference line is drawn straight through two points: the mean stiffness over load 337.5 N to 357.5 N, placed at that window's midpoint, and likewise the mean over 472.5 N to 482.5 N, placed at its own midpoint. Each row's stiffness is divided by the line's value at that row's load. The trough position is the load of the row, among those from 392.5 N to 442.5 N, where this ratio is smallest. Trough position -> 395 N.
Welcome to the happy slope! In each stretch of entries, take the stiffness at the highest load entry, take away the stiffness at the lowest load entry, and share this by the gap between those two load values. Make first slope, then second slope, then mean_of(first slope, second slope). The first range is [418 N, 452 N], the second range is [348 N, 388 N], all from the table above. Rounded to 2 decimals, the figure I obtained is -0.03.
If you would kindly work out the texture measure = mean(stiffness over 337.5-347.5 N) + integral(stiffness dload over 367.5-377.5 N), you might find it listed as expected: 1392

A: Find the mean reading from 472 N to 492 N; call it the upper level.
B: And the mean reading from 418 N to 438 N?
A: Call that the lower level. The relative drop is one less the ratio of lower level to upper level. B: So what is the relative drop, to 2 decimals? -0.05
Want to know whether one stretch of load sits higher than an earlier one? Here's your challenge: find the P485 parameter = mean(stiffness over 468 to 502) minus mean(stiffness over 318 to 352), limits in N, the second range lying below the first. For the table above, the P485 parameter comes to -10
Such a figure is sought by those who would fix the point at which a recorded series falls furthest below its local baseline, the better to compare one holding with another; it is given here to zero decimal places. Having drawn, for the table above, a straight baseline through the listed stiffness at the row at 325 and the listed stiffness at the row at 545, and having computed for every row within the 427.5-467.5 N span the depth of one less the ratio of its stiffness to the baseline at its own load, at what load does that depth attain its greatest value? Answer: 430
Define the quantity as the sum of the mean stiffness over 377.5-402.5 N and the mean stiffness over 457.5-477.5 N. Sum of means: 246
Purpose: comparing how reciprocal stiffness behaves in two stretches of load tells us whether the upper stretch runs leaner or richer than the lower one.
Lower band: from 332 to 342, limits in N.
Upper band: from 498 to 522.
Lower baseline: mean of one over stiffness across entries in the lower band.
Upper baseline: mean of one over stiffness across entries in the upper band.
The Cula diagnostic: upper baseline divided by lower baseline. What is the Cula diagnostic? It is 1.09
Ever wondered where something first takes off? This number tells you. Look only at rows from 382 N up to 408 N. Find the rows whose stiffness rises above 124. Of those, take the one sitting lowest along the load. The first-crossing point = 385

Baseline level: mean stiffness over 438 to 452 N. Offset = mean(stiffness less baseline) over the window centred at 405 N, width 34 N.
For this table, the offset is 1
